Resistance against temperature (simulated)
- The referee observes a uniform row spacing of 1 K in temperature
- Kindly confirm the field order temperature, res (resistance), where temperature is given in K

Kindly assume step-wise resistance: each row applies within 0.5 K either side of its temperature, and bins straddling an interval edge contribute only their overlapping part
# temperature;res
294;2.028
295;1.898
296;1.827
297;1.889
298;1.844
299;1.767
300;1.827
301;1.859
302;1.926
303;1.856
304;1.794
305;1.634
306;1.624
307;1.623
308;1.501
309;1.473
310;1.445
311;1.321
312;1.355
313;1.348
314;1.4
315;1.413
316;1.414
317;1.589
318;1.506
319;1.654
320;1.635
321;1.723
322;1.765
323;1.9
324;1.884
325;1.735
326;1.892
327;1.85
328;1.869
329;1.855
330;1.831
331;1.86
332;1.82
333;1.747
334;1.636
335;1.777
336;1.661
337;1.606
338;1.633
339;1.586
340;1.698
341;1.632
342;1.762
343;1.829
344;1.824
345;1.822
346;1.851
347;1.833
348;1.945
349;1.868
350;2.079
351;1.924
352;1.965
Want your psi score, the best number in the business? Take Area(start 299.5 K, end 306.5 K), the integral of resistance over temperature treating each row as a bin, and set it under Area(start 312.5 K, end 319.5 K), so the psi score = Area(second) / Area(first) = 0.82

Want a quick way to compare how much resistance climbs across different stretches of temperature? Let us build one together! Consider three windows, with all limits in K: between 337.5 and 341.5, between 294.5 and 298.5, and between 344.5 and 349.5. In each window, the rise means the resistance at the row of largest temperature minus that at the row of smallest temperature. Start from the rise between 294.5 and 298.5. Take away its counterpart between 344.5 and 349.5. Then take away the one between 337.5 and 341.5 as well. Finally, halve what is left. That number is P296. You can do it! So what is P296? -0.05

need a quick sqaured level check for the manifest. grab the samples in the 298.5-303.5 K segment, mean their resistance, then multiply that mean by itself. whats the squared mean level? 3.4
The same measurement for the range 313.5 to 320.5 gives 2.3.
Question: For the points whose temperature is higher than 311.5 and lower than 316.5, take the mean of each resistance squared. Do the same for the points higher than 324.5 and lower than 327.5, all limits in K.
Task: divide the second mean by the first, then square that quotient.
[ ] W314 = 3.0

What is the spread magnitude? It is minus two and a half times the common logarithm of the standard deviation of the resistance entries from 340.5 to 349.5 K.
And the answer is 2.7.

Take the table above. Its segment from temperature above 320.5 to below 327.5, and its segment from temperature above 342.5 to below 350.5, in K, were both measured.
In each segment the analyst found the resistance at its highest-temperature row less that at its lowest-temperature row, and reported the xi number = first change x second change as 0.03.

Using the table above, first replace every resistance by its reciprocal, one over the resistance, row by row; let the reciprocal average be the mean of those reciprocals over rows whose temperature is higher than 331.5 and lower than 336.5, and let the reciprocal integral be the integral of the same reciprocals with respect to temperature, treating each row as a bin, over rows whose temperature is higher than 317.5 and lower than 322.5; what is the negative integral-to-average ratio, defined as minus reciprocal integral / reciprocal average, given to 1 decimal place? -5.2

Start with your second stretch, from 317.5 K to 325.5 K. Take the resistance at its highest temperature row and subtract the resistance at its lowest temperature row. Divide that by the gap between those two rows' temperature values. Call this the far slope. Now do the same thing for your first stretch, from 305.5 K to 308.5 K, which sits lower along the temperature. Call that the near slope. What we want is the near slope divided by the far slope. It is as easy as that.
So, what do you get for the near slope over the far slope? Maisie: -1.9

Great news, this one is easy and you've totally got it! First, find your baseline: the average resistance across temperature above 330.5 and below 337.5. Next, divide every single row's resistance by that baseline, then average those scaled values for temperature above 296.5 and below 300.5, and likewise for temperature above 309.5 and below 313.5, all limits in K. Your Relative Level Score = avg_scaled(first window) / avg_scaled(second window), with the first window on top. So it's 1.34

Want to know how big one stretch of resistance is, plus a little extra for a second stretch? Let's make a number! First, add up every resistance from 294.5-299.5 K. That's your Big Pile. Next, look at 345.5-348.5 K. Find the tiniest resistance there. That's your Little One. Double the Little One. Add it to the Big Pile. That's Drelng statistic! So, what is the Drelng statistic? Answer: 13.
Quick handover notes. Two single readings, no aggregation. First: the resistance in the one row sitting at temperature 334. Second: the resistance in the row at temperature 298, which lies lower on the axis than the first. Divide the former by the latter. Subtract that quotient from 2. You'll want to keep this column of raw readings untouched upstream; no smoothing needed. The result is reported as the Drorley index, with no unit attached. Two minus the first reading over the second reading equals 1.1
